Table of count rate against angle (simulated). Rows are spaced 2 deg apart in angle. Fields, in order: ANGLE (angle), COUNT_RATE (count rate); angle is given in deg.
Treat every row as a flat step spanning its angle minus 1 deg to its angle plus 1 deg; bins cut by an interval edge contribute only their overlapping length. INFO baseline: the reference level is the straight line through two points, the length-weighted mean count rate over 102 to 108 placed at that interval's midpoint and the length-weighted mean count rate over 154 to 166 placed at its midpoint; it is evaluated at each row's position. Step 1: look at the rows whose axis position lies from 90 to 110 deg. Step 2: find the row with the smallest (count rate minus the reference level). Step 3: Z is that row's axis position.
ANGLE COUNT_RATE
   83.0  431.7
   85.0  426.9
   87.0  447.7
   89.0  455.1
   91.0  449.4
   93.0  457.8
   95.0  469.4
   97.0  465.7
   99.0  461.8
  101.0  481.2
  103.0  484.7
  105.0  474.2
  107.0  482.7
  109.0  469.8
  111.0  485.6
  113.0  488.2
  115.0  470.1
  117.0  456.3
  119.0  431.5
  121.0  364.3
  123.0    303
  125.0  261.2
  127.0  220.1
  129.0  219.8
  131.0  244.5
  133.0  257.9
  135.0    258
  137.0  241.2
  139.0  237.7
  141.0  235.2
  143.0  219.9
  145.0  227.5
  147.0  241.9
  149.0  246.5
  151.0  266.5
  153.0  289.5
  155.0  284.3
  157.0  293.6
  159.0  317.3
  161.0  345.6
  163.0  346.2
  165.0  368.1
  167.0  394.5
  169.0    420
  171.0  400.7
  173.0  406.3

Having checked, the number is 91.0 deg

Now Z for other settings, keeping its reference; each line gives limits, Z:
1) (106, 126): 125.0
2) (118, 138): 127.0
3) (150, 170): 151.0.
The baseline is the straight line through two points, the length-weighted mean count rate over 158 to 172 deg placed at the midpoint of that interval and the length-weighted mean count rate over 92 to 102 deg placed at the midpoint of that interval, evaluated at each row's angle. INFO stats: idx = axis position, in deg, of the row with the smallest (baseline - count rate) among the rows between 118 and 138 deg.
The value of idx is 119.0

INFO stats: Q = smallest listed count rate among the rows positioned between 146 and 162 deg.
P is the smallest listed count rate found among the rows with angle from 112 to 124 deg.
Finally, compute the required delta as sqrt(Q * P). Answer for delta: 271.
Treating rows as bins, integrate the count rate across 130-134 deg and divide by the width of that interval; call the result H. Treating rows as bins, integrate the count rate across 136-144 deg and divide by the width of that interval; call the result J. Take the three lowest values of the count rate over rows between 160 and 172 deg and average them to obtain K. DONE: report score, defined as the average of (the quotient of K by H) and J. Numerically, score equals 117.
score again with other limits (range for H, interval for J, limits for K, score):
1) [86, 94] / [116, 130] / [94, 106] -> 162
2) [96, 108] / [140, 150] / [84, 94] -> 118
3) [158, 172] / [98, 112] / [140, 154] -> 239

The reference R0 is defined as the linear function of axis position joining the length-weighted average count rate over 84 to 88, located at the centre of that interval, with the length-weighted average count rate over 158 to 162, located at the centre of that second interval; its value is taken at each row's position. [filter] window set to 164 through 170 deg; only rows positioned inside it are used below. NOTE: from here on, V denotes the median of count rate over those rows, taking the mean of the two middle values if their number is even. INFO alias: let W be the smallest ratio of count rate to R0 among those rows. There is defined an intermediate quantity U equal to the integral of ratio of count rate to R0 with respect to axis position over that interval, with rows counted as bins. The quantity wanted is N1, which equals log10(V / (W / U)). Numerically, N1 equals 3.41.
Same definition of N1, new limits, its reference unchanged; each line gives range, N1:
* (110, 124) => 3.95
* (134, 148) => 3.55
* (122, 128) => 3.27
